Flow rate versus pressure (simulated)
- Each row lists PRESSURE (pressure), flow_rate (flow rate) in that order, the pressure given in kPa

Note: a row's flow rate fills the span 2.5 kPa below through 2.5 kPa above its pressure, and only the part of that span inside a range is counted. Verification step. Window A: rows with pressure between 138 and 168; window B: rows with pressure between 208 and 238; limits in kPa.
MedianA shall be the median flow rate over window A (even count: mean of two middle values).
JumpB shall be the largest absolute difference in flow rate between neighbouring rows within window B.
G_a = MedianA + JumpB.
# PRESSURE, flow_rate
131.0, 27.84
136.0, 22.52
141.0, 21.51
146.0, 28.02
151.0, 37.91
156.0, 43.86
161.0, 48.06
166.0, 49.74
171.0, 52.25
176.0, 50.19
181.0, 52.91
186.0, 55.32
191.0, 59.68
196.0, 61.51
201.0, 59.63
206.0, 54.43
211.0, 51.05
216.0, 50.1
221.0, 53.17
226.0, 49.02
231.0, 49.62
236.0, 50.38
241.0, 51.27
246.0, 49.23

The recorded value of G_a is 45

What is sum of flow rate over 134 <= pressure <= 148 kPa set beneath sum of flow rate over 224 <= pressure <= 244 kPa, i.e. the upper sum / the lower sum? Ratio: 2.8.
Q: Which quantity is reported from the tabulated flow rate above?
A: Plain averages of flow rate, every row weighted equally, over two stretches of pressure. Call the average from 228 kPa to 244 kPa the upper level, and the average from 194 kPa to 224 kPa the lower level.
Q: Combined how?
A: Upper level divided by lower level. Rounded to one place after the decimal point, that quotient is 0.9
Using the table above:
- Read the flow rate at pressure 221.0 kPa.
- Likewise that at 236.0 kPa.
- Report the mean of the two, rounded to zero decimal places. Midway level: 52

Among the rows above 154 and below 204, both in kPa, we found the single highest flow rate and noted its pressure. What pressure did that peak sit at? 196.0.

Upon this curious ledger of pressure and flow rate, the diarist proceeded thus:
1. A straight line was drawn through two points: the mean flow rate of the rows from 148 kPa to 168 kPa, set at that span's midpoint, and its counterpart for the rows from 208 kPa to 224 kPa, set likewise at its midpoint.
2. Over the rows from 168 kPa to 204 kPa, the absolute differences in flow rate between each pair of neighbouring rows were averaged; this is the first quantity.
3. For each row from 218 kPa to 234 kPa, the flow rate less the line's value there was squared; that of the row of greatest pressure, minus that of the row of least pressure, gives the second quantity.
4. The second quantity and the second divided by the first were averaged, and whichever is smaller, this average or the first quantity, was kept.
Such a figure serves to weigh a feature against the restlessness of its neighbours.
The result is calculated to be 3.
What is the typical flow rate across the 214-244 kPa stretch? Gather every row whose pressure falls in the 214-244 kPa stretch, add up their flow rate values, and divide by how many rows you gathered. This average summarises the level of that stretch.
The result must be 50.6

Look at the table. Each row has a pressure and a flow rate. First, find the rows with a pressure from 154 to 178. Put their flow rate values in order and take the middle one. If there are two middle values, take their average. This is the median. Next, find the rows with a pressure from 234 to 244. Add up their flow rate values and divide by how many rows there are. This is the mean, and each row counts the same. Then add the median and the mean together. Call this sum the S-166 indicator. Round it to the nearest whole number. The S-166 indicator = 101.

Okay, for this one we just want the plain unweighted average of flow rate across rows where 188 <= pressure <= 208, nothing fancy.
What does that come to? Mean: 59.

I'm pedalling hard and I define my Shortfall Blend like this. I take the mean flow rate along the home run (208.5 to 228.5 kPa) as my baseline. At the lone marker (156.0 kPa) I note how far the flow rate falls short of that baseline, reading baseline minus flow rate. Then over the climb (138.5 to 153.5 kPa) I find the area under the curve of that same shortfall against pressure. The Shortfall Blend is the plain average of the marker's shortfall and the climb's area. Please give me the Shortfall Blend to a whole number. 166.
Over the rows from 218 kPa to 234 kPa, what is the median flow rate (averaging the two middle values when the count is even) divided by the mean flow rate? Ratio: 0.981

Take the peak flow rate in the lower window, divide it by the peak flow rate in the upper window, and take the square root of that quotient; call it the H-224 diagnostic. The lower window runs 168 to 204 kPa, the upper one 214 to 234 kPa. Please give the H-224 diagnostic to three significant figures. 1.08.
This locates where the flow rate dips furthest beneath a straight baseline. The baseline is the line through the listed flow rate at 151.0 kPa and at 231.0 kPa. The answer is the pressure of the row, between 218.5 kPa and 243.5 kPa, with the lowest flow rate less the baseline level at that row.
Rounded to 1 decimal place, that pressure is 231.0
